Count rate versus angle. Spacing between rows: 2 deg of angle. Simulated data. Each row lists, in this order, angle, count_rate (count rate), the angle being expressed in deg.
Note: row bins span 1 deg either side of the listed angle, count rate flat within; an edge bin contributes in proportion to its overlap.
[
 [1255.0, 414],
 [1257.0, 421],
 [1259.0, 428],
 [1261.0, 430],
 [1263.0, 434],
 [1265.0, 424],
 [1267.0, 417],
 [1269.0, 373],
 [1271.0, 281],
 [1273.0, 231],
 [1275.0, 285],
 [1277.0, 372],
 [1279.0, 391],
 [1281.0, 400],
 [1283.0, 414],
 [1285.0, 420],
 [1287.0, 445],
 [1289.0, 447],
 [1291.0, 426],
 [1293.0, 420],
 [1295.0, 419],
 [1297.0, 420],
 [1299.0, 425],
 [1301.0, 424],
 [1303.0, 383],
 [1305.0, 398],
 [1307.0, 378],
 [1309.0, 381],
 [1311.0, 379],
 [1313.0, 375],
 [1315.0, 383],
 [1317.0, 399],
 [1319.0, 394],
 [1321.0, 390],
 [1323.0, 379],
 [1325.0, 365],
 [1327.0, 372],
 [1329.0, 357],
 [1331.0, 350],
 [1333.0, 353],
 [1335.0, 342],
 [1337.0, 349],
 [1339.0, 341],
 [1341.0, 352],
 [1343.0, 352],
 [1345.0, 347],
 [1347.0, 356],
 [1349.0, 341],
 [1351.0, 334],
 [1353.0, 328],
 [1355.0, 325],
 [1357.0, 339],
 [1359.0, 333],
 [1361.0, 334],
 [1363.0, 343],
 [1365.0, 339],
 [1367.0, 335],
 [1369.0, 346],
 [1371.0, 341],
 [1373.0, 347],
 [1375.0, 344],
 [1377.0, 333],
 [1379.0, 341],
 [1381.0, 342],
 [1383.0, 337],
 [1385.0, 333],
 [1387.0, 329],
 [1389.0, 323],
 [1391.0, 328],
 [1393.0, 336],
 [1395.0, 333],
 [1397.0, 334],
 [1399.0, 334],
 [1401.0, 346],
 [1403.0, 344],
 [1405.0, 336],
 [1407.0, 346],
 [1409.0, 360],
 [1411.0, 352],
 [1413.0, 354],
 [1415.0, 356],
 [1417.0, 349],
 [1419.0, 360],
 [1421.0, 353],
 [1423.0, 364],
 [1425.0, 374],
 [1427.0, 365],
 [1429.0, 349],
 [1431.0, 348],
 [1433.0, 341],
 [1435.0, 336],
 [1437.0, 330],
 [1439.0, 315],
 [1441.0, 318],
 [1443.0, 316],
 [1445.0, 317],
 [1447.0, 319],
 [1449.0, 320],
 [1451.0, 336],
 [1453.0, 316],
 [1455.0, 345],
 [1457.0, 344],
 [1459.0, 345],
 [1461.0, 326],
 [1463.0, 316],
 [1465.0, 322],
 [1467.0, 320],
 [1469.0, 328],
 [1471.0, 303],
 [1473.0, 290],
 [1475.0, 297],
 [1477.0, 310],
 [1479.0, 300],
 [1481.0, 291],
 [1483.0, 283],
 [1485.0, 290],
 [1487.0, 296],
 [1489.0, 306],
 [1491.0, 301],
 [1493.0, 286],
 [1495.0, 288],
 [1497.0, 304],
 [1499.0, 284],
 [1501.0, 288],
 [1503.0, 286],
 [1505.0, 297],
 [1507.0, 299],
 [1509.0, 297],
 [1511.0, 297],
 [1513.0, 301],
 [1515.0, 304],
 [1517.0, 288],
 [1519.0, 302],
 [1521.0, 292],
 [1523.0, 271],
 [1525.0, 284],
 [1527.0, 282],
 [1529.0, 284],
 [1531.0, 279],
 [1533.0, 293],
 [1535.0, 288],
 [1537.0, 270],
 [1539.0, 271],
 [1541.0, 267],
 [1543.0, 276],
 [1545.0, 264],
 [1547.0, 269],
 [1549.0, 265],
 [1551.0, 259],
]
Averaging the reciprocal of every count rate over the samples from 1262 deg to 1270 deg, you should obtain 0.0024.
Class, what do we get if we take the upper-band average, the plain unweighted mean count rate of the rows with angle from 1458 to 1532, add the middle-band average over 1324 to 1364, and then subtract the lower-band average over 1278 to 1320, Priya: 238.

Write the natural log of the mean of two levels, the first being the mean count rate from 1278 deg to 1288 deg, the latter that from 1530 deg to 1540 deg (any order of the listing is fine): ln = 5.85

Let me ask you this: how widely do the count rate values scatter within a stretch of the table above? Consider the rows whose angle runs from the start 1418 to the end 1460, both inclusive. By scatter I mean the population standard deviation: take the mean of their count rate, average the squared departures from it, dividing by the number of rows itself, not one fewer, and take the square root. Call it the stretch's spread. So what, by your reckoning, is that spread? 18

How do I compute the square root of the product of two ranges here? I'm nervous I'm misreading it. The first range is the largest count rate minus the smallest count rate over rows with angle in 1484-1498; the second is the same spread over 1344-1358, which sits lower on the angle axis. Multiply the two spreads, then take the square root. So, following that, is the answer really 25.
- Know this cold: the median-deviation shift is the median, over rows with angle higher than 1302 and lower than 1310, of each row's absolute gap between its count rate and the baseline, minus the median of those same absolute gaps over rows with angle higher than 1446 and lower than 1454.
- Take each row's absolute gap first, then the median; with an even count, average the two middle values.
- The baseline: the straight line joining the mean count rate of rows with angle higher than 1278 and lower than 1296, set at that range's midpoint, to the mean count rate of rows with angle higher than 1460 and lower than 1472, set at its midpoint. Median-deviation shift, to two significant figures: 18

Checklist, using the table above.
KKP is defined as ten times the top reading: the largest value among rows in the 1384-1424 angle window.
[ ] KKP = 3640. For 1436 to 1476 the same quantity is 3450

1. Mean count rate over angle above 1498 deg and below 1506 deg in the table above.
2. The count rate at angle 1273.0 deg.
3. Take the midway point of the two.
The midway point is 260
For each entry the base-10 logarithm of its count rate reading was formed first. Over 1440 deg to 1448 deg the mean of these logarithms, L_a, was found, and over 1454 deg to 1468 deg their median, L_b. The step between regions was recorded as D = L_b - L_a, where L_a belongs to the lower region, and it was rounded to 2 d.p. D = 0.01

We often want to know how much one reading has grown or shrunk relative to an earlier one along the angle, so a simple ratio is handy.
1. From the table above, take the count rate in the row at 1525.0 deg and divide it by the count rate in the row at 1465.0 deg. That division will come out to 0.88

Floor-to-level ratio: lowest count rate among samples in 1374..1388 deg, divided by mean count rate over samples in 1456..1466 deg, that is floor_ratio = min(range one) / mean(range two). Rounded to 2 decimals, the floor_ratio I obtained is 1.00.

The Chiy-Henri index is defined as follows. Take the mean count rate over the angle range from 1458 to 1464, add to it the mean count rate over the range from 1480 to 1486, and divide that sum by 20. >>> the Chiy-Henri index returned 31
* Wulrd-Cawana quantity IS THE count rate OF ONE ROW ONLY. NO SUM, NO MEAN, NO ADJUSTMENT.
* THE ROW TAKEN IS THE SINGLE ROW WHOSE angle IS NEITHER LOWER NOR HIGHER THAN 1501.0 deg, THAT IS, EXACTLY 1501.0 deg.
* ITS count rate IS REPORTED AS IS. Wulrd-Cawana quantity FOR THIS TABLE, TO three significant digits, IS 288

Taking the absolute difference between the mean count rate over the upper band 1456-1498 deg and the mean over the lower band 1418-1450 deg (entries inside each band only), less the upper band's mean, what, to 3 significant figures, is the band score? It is -275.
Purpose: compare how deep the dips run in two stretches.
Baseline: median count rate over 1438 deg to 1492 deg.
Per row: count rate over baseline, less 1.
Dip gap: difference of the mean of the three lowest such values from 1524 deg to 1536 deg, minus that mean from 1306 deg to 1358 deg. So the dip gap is -0.15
